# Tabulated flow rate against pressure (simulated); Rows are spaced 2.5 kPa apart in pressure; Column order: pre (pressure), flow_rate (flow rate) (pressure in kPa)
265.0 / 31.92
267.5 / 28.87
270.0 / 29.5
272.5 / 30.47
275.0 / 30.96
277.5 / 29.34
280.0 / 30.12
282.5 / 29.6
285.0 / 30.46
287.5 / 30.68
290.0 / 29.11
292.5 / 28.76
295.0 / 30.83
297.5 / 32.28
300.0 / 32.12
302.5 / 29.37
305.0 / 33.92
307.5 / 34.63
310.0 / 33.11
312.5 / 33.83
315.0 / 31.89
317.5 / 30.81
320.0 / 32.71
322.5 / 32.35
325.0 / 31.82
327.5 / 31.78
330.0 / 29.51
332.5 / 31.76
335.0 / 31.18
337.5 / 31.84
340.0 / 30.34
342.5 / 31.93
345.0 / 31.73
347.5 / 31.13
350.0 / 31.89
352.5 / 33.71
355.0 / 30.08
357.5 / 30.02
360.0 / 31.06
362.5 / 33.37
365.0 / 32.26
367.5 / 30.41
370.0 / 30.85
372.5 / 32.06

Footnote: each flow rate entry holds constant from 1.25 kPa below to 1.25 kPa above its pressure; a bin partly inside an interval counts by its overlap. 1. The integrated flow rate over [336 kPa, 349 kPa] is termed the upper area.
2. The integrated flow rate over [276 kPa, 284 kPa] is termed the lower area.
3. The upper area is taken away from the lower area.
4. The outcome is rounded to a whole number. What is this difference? -170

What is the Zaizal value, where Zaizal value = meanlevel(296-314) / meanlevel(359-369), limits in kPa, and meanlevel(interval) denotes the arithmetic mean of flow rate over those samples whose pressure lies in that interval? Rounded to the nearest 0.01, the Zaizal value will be 1.03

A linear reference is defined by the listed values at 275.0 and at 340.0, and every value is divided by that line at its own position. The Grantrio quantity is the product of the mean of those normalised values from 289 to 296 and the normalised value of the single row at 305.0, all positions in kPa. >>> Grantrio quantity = 1.06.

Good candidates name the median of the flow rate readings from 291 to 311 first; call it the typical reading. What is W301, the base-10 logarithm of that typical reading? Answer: 1.51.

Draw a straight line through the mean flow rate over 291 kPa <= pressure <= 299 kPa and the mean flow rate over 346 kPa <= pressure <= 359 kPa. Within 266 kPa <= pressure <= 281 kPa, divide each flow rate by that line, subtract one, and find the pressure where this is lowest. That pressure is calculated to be 267.5 kPa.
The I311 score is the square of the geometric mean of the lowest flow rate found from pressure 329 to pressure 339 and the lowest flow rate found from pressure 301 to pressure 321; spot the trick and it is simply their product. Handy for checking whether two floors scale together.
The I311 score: 867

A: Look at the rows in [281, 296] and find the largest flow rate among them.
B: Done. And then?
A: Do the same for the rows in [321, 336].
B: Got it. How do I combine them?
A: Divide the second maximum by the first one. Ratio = 1.05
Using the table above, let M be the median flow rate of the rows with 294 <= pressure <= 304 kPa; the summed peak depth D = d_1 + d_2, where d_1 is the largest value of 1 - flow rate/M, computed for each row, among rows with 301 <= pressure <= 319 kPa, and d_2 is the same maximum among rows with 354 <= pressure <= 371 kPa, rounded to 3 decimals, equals 0.113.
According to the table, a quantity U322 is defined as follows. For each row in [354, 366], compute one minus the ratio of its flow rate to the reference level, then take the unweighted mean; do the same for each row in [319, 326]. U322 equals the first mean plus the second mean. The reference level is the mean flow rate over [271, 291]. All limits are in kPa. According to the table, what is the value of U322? -0.115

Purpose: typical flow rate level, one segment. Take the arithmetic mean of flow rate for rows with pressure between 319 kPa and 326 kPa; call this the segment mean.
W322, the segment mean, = 32.3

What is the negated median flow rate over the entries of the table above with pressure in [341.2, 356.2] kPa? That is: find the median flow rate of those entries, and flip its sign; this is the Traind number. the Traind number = -31.8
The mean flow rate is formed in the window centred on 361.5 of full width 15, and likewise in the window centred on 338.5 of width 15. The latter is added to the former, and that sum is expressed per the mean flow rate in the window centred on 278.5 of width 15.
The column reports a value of 2.08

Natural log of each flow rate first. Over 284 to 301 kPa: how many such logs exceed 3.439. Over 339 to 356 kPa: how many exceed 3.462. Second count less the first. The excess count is 1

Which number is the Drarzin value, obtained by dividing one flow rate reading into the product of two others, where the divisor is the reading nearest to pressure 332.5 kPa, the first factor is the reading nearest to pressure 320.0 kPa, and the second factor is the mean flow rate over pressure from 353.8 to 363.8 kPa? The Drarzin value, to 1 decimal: 32.1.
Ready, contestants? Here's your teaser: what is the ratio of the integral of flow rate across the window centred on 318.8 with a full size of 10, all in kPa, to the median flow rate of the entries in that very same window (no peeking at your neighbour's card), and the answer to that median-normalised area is 9.9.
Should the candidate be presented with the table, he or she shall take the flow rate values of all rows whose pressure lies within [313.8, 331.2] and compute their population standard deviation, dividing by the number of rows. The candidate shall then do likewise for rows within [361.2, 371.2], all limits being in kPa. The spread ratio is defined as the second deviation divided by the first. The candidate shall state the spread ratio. 1.2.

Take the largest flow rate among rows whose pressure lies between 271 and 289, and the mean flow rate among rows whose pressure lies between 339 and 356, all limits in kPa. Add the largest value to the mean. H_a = 62.5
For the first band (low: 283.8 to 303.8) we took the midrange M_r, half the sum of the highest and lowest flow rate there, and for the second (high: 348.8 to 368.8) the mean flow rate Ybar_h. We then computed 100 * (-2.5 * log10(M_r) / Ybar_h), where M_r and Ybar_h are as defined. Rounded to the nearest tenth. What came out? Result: -11.7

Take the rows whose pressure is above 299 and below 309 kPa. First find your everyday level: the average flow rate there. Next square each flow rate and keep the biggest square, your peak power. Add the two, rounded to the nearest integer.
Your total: 1232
